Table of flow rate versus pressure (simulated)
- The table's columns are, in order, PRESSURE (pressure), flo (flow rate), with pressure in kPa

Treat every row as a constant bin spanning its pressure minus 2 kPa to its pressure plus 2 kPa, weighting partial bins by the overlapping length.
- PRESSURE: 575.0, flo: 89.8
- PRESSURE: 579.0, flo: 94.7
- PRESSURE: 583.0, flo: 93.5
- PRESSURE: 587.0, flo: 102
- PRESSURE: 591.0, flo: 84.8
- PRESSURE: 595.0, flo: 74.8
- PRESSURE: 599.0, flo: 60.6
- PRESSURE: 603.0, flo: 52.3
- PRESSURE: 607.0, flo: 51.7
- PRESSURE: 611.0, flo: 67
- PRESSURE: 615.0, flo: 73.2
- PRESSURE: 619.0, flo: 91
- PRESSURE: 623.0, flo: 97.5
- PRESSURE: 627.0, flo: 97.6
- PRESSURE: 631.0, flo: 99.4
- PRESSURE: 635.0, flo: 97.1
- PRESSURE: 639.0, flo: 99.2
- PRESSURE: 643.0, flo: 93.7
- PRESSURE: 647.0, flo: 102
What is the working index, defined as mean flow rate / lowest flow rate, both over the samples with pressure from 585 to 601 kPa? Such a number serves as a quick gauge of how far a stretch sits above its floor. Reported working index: 1.33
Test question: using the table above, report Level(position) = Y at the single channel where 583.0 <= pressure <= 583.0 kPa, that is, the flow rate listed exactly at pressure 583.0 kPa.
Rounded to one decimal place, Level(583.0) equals 93.5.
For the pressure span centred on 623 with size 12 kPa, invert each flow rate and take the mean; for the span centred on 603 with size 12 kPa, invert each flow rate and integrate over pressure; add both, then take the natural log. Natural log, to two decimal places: -1.47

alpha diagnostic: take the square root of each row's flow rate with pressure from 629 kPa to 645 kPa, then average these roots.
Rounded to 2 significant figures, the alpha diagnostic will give 9.9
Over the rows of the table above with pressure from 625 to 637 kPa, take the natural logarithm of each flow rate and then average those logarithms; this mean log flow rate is 4.59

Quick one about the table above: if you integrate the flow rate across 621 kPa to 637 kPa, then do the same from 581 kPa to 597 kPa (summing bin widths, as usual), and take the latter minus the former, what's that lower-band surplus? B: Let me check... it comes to -146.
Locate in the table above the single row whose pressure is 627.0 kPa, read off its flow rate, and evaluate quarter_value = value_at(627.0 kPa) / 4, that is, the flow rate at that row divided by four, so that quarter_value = 24.4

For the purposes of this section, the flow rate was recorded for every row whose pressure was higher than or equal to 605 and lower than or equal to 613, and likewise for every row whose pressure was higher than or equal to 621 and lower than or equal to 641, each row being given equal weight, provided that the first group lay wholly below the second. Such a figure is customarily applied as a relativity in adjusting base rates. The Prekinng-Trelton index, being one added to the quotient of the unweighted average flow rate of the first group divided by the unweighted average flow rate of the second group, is 1.6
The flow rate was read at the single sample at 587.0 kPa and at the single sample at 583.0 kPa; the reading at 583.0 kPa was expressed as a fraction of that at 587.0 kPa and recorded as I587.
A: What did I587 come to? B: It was 0.9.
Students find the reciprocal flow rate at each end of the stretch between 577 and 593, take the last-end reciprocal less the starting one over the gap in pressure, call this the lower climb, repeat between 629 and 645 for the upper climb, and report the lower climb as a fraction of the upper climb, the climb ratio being 2.0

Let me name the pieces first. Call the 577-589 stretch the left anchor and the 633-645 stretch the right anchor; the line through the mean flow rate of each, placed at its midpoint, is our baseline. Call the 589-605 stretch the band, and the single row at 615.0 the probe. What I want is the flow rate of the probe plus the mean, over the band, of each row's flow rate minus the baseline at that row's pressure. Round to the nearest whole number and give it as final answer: 45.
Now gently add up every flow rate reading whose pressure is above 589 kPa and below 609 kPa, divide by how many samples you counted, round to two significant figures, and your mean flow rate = 65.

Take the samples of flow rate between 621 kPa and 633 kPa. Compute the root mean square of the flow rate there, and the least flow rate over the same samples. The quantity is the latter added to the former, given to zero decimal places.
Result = 196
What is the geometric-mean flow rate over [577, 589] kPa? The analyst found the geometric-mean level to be 97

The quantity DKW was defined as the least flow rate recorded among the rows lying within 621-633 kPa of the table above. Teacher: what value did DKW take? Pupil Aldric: 97.5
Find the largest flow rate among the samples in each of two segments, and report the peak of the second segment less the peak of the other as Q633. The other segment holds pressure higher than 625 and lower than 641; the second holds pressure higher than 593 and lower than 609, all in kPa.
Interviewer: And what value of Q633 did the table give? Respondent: -25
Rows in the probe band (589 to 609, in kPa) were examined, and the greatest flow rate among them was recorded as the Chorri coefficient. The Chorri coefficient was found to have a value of 84.8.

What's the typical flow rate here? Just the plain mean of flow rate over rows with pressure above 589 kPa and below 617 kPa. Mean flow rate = 66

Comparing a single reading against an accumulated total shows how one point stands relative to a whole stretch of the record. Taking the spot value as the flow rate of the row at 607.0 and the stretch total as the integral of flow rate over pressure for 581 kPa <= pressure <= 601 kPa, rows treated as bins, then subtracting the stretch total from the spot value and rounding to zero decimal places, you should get -1611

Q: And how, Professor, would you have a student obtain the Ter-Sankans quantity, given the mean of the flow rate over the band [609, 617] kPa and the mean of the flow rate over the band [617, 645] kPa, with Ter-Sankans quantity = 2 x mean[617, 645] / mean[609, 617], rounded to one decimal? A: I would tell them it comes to 2.8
